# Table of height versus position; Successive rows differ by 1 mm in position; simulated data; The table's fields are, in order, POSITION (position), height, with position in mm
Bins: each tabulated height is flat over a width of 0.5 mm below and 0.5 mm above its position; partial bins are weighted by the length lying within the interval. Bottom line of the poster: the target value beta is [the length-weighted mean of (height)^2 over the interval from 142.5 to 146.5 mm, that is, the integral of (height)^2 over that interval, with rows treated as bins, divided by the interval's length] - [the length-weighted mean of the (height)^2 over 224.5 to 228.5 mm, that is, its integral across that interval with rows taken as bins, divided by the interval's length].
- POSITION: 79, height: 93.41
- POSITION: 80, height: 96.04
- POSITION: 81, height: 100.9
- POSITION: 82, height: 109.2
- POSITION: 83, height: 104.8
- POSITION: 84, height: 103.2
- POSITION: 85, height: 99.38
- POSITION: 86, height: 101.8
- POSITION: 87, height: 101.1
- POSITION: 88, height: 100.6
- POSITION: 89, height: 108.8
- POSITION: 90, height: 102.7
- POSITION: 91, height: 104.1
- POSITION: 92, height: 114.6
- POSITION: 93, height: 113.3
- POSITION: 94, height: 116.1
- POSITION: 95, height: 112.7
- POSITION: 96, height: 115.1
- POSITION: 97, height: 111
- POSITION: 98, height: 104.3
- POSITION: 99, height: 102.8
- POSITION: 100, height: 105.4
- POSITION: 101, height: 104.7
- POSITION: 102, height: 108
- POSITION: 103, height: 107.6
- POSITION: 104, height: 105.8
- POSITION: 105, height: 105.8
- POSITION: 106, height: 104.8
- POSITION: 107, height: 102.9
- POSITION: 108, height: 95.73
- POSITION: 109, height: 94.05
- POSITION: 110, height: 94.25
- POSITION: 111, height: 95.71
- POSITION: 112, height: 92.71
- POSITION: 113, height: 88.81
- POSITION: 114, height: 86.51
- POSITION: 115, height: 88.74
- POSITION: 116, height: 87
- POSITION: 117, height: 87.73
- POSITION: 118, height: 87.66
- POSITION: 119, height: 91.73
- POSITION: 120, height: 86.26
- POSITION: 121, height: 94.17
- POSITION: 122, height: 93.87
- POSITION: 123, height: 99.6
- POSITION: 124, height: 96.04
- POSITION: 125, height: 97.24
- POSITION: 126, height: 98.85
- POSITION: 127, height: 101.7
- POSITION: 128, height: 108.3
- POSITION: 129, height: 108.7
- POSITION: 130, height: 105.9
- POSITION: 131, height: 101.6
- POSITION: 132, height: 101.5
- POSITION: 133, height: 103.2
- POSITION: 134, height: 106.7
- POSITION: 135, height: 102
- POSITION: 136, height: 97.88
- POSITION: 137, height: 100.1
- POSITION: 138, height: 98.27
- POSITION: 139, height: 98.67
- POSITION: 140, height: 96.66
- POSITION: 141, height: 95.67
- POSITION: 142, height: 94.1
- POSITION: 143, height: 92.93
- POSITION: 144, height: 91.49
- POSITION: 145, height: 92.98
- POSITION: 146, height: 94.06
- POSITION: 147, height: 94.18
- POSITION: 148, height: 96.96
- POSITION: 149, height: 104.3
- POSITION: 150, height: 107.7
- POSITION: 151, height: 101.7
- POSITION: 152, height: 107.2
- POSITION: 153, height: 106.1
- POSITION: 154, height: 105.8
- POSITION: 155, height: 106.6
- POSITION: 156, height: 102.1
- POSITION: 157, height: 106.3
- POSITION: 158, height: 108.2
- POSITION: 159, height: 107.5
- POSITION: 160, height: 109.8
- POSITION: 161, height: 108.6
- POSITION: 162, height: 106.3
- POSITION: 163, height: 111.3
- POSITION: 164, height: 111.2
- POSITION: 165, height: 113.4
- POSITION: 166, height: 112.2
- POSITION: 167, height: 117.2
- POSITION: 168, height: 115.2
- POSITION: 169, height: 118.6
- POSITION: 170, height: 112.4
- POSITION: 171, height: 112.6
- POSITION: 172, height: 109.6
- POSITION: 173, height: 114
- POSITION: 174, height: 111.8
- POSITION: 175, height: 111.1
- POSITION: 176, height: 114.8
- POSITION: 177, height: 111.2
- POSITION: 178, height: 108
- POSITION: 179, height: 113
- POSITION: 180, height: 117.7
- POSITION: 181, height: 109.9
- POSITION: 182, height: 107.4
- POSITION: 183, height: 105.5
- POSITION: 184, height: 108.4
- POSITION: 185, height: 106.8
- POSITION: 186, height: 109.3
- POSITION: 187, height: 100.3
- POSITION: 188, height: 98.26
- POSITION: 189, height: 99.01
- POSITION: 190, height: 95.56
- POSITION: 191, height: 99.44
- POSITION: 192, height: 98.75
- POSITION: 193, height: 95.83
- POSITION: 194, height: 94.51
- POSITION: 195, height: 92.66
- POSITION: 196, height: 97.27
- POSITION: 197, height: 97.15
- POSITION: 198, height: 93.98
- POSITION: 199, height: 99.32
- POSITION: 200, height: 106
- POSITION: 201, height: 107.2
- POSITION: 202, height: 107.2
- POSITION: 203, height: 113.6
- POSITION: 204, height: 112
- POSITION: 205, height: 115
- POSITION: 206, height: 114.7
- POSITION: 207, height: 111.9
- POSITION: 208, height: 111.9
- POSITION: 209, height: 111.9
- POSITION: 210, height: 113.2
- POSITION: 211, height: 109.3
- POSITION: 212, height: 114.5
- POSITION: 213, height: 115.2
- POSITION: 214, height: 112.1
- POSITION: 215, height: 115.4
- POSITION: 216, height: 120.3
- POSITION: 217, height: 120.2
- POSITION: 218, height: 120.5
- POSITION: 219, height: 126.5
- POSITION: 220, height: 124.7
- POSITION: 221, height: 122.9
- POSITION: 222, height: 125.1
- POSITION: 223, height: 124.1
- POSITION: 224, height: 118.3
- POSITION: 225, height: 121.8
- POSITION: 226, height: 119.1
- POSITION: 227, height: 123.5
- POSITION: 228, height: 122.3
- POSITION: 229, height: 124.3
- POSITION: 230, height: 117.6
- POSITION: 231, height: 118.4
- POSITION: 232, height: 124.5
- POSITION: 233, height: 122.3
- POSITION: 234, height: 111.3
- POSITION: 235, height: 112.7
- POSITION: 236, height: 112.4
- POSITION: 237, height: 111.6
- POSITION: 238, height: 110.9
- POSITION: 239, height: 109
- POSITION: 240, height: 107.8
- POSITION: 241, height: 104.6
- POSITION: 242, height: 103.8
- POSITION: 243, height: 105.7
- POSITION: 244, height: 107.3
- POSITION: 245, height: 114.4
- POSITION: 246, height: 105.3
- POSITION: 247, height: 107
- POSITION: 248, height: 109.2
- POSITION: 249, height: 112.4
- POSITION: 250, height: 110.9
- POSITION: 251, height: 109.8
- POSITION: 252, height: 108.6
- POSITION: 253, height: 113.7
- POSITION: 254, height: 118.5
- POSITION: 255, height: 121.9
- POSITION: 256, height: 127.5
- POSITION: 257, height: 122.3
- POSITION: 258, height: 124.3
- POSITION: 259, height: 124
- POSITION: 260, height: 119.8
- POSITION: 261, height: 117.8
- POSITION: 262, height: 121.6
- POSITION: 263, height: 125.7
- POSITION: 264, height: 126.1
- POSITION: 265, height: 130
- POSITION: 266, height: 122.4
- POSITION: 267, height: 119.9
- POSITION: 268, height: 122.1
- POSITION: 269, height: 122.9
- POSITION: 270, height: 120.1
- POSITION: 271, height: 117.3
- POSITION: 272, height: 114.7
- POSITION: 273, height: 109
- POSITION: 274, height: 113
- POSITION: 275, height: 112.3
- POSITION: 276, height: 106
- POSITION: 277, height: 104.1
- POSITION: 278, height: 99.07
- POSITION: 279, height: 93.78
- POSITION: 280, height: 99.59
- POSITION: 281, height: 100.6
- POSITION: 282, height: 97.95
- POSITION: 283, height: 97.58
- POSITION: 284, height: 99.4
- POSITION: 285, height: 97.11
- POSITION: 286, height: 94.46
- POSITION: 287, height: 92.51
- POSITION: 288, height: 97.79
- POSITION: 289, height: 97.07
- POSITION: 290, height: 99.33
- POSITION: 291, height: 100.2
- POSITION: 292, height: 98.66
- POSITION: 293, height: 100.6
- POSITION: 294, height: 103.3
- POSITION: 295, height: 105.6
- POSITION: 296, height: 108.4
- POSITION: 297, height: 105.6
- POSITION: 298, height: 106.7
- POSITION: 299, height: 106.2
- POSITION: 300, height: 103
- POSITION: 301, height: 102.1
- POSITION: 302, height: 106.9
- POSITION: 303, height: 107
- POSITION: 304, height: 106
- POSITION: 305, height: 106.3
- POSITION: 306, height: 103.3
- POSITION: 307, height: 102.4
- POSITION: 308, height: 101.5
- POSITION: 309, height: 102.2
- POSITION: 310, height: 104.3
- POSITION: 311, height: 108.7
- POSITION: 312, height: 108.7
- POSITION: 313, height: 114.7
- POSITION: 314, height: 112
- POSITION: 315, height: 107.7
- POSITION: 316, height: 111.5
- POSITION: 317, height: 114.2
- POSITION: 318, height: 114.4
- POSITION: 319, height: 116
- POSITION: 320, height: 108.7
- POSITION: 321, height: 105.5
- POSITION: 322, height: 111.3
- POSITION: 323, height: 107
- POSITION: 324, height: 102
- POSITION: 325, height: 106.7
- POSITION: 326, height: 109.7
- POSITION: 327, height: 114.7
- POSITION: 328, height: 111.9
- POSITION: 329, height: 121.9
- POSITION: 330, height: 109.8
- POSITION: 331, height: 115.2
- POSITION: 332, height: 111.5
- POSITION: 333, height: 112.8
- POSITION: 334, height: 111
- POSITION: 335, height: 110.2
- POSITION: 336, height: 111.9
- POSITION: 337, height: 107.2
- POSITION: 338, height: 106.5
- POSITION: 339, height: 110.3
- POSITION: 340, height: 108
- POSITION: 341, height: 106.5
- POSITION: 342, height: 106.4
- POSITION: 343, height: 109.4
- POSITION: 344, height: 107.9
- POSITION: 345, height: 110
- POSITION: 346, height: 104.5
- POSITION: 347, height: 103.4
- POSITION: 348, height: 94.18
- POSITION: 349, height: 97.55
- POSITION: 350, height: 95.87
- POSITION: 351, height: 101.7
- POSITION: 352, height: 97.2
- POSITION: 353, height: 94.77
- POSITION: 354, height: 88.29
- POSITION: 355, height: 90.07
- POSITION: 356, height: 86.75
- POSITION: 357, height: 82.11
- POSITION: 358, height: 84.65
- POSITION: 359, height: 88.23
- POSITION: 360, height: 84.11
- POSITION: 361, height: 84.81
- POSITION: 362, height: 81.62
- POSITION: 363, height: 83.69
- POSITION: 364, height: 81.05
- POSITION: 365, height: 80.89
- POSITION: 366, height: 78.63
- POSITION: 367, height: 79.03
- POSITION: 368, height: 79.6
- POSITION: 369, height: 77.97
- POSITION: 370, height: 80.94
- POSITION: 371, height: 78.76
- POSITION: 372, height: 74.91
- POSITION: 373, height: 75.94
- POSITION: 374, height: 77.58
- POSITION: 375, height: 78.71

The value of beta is -6183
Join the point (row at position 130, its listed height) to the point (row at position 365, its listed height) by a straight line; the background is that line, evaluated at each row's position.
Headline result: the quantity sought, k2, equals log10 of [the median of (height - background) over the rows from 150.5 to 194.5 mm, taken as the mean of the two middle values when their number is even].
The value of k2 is 0.8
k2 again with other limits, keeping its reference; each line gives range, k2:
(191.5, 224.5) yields 1.2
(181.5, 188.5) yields 0.8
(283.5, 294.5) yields 1.0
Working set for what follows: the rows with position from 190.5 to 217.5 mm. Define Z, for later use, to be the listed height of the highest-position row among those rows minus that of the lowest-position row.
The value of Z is 20.8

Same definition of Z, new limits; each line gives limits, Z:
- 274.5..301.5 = -10.2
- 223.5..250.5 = -7.4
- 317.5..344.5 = -6.5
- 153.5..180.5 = 11.9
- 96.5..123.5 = -11.4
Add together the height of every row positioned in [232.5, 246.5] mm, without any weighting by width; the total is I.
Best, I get 1539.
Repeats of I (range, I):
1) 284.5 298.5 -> 1407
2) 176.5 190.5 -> 1490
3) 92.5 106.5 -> 1517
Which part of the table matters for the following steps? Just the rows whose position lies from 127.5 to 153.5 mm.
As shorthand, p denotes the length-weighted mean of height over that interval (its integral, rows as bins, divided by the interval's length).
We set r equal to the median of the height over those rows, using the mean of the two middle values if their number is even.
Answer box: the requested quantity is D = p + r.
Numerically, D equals 201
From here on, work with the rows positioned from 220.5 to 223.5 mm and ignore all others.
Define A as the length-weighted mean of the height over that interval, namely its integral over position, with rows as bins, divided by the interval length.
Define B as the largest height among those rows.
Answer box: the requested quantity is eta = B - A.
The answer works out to 1.1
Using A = 124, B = 125.1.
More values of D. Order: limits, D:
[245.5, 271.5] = 239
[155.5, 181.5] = 223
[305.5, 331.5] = 219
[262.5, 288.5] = 217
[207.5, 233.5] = 239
